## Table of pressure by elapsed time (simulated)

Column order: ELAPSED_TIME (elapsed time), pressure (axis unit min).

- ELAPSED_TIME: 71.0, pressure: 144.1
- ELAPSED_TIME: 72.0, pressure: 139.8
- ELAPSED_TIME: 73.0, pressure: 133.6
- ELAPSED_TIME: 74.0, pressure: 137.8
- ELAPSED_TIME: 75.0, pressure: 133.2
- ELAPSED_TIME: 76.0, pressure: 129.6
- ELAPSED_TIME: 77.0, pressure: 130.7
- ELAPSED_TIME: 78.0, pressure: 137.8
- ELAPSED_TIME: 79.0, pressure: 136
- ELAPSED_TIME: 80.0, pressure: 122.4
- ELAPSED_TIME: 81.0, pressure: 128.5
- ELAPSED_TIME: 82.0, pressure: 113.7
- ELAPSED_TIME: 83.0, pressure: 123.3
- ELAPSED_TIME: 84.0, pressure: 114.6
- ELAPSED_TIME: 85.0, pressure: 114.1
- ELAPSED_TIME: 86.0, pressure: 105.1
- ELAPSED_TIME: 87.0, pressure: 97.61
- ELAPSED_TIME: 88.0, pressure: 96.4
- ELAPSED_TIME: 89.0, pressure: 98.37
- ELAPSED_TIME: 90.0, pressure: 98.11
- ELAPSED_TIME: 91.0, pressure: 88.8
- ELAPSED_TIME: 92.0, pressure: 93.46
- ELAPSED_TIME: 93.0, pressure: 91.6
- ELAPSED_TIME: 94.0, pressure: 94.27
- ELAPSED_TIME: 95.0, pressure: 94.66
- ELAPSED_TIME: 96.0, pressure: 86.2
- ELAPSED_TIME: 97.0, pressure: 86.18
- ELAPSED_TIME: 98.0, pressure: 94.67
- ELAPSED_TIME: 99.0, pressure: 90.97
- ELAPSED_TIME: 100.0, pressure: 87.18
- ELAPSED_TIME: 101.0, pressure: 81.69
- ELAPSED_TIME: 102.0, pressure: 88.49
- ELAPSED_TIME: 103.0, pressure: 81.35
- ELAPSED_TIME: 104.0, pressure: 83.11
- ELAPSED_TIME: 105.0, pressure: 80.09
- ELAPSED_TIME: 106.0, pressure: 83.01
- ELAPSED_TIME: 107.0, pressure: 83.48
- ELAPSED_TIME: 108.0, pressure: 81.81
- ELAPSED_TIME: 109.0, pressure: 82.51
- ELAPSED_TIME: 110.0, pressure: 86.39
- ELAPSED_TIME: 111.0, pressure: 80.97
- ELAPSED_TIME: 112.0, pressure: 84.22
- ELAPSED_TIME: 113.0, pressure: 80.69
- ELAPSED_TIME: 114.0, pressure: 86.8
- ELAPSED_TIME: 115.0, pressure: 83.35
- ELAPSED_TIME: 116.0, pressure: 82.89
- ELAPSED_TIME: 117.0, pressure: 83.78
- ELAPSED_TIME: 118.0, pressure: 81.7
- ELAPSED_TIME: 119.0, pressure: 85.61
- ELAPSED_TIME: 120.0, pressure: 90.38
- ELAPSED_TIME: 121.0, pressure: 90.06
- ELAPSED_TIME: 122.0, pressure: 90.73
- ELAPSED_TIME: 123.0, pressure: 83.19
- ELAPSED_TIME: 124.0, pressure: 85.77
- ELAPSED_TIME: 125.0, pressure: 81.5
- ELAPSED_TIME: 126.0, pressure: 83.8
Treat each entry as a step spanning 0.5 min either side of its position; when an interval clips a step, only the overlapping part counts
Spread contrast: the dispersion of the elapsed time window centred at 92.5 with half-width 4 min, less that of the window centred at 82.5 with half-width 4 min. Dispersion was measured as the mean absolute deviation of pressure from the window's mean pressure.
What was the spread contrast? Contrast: -4.6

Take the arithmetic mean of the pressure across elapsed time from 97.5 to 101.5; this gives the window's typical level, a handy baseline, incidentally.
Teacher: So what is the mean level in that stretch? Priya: 89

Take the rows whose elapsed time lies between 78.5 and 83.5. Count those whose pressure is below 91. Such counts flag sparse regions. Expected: 0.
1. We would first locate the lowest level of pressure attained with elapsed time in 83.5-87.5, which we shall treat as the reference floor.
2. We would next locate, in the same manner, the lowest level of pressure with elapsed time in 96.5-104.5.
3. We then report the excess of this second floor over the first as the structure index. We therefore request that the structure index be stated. -16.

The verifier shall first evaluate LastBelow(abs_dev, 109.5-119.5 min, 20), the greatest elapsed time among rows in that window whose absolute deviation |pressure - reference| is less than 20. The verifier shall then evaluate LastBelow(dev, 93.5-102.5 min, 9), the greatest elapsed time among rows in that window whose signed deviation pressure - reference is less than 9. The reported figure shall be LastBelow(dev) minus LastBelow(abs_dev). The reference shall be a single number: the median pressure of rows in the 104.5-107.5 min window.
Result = -17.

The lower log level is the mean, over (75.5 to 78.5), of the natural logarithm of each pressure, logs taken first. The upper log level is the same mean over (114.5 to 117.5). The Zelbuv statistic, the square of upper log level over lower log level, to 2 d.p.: 0.82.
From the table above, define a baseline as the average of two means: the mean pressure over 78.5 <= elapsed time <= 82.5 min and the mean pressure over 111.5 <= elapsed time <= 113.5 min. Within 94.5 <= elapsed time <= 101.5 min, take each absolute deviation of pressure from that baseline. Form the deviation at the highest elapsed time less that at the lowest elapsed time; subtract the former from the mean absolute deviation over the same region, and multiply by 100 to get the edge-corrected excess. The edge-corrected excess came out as 204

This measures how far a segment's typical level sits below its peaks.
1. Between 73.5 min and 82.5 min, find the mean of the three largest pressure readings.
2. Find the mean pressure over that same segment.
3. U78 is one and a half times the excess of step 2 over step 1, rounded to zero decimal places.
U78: -11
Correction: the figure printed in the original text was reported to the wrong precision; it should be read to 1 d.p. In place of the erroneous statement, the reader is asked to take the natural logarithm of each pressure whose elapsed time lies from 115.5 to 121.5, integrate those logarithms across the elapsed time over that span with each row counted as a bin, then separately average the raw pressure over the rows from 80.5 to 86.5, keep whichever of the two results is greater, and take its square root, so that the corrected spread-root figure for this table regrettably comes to 10.8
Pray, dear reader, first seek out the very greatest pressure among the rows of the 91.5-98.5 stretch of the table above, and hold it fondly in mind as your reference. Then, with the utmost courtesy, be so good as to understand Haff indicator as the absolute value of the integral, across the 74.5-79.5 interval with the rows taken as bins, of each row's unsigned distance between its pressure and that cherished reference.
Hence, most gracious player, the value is 194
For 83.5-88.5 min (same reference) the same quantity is 54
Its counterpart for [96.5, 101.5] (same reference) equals 33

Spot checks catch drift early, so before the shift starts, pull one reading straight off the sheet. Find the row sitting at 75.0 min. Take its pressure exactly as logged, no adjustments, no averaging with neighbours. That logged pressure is 133.2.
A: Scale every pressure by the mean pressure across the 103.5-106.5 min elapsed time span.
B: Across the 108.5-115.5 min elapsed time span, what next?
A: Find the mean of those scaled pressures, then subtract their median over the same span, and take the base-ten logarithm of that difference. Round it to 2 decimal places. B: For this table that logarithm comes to -2.59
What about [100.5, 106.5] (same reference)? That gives -2.13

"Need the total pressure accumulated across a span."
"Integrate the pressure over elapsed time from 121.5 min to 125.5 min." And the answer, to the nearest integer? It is 341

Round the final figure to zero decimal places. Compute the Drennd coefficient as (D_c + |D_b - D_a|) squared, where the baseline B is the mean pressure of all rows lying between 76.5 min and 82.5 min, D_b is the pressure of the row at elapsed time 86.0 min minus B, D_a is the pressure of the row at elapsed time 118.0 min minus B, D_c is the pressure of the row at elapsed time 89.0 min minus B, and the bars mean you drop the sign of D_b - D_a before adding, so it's 41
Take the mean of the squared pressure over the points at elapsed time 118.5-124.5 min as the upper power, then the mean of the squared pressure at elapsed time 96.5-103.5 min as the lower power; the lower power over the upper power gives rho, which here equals 0.99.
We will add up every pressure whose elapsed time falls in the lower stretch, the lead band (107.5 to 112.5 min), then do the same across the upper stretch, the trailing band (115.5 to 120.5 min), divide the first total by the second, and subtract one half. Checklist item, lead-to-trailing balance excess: 0.48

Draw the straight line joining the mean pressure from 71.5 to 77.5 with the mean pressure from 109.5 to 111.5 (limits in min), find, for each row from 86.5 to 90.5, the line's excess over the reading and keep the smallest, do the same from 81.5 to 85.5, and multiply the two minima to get -16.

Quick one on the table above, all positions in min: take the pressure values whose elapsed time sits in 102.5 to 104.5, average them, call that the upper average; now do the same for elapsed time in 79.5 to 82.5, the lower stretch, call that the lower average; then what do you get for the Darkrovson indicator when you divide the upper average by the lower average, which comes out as 0.68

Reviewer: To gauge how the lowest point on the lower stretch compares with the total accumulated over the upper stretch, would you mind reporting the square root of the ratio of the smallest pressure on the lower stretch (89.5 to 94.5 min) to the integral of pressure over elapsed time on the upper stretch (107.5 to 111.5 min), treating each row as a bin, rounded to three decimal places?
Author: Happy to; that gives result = 0.517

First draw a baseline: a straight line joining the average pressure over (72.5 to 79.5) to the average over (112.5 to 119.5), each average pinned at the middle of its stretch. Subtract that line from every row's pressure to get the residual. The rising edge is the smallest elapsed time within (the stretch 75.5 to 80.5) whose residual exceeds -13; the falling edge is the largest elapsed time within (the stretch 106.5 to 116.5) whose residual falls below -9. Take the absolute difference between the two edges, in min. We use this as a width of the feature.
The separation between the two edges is 33 min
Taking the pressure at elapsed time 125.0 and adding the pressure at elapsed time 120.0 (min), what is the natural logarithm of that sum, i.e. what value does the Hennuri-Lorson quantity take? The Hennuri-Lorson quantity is 5.15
